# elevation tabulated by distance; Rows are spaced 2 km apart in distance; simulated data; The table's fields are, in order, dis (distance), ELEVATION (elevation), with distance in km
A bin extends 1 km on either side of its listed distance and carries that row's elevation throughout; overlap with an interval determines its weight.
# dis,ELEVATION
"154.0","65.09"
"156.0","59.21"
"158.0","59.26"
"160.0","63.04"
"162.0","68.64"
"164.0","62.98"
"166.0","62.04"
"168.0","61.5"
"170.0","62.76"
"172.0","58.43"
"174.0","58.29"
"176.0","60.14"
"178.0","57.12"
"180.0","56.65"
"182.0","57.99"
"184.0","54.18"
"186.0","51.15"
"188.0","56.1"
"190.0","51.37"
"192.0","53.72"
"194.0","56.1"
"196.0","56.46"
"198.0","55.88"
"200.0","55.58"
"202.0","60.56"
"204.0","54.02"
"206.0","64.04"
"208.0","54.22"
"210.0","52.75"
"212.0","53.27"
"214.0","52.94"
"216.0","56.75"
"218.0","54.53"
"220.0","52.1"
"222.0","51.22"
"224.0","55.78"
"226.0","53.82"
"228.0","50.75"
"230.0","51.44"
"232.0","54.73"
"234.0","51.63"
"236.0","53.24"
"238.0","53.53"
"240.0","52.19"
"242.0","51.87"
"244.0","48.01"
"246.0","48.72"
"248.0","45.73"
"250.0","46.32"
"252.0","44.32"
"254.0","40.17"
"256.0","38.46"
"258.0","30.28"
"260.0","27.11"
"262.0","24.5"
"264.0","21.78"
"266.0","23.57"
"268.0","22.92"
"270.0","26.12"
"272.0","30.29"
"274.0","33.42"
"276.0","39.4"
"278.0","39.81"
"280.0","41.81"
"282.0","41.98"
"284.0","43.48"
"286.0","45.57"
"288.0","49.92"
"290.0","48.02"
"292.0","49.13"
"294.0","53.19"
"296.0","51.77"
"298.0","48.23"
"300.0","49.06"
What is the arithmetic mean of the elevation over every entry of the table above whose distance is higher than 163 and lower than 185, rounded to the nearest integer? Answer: 59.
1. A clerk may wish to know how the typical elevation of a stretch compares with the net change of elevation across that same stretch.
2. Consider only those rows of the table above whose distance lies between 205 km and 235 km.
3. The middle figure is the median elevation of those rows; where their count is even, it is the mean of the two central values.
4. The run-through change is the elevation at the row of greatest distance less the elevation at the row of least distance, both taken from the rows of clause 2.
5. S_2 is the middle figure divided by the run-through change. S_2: -4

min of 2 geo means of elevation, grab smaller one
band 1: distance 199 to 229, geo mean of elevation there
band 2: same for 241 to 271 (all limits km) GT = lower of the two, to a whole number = 34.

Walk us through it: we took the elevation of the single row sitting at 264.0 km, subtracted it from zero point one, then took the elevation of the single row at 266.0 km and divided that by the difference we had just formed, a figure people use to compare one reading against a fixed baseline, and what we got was -1.09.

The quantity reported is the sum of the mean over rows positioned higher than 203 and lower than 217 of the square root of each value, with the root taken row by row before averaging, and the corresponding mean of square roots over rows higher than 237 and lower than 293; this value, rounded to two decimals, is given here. 13.68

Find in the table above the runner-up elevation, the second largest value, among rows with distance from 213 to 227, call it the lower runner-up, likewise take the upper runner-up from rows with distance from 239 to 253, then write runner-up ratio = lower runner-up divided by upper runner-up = 1.08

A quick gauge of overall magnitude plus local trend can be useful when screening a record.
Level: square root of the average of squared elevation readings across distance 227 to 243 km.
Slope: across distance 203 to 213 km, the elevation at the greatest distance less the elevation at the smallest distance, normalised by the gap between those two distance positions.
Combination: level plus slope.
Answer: 52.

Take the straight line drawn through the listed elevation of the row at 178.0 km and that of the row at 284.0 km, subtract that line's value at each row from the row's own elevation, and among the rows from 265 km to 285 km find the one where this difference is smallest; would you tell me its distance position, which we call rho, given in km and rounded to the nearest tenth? 268.0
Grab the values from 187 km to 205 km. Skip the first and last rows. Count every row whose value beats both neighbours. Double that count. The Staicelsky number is 4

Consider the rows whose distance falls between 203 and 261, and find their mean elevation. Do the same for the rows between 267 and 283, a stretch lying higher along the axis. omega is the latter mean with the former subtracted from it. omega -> -15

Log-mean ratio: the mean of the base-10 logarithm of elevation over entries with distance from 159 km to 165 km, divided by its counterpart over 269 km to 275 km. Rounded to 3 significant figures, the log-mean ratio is 1.23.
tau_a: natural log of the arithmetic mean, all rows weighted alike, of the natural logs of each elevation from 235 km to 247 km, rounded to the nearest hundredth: 1.37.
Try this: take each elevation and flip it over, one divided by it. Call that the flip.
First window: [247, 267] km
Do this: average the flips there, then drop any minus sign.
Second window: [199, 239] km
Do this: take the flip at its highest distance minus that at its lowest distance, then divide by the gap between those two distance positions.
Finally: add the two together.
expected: 0.0316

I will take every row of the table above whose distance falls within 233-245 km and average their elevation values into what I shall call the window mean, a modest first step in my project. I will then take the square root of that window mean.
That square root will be 7.2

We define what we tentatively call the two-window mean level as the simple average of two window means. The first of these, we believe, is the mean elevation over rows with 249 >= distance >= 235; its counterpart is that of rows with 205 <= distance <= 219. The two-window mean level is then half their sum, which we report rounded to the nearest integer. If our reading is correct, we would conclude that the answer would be 53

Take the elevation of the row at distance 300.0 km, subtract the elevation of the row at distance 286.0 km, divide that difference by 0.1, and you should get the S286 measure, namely 35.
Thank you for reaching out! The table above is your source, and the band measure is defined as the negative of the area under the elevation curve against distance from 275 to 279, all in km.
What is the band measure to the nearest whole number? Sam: -158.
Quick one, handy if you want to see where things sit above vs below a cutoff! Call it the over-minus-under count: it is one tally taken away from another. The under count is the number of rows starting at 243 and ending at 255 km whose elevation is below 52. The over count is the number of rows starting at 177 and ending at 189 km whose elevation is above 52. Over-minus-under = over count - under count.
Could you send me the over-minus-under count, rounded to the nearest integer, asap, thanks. -1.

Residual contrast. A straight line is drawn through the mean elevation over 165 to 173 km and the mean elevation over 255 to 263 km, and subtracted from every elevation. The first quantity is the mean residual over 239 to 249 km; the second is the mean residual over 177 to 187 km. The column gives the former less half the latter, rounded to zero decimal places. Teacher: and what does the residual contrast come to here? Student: 15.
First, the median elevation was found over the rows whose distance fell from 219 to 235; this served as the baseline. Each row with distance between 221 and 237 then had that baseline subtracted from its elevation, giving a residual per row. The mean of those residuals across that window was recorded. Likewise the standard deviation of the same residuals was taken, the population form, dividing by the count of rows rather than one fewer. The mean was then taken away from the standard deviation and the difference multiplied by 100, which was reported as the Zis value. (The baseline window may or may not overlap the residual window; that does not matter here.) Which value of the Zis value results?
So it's 76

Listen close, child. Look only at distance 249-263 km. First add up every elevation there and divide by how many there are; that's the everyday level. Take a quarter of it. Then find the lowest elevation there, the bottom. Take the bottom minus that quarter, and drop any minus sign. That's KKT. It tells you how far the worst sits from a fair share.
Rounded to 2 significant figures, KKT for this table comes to 16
